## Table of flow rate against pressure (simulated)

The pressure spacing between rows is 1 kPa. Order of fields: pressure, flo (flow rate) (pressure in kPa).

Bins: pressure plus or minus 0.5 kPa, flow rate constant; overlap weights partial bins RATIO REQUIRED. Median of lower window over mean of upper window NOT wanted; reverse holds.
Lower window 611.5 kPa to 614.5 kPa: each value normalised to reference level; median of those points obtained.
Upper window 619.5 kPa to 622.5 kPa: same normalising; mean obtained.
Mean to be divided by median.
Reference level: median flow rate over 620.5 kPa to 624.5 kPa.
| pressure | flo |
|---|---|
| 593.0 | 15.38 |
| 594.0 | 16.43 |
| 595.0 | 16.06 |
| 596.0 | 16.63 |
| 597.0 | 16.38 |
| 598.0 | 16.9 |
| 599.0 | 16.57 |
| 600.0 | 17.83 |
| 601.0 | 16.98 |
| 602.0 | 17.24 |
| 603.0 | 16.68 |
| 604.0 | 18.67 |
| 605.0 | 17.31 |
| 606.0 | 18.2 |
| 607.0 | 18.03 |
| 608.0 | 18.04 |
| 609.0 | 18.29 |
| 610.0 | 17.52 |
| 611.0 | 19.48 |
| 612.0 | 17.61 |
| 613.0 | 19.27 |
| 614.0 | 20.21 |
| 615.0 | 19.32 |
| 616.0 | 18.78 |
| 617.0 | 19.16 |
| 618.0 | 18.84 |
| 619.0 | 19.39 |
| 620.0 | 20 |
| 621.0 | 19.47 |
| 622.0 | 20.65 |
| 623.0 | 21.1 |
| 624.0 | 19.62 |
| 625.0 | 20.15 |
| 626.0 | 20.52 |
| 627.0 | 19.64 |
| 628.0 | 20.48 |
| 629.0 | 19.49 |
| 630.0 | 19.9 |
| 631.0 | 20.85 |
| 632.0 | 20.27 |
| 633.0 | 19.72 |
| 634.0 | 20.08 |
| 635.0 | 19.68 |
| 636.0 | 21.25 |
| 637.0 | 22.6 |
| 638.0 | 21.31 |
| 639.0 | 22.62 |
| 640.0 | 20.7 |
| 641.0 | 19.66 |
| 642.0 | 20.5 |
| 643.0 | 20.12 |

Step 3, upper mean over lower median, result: 1.04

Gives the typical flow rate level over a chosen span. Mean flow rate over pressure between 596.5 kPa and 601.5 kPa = 16.9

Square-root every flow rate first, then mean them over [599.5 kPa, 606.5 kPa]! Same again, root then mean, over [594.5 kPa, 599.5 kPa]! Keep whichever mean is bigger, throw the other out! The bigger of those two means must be 4.19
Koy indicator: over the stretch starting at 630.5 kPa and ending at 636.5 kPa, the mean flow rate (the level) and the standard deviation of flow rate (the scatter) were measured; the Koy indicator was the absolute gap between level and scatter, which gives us 19.7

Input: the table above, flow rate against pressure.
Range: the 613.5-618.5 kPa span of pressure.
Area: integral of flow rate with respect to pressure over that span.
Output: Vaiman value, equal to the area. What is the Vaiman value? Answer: 96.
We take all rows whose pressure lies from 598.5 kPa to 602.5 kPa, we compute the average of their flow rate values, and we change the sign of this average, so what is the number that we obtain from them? -17.2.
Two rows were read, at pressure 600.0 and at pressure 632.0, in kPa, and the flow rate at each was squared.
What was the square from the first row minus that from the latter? -93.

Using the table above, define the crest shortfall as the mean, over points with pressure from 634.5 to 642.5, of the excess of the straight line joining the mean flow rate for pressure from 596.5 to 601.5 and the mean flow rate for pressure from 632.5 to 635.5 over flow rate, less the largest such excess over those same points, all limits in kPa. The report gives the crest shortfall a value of -1.6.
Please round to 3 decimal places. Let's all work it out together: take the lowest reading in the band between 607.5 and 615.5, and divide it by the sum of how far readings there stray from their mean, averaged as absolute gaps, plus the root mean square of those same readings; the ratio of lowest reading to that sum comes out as 0.894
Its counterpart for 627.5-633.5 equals 0.949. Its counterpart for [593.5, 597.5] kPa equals 0.971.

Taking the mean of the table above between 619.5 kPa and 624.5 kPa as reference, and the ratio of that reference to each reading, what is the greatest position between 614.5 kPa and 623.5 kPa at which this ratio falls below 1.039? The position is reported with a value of 623.0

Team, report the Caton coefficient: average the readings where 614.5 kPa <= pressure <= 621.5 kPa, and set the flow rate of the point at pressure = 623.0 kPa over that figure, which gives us 1.09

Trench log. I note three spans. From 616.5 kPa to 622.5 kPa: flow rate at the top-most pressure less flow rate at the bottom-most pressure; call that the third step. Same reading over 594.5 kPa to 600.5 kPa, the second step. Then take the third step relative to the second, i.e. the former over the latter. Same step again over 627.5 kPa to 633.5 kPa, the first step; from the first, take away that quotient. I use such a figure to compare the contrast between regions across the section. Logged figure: -1.6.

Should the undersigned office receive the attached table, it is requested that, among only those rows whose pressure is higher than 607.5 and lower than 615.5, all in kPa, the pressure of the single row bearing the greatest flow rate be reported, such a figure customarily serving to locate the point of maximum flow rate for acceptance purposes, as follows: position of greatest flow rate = 614.0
